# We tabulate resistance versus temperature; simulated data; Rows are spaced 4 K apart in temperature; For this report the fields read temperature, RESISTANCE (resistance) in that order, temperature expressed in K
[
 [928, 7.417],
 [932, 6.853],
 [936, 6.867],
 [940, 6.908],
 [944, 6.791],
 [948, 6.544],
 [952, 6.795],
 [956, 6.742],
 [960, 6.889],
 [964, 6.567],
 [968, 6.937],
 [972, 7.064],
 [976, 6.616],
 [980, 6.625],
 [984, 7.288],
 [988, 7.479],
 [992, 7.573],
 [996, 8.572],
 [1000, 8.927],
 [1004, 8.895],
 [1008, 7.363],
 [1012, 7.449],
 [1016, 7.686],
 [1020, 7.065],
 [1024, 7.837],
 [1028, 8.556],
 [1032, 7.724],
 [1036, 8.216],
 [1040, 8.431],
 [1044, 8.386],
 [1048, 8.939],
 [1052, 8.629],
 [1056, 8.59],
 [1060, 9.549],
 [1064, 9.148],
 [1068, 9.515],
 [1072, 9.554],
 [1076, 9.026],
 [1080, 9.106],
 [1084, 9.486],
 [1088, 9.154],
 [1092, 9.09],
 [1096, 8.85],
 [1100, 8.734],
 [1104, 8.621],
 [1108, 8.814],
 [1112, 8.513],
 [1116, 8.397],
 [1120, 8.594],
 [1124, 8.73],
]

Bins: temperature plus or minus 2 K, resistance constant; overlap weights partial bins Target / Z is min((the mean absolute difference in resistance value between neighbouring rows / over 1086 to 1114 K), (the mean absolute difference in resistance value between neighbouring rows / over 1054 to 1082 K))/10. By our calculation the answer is 0.017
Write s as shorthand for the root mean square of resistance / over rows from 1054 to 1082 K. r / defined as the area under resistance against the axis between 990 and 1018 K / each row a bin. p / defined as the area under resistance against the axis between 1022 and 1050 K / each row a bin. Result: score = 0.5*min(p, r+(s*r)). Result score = 116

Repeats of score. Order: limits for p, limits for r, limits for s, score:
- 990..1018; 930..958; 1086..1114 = 113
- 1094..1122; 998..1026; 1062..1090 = 121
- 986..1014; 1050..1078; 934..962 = 113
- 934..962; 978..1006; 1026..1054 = 95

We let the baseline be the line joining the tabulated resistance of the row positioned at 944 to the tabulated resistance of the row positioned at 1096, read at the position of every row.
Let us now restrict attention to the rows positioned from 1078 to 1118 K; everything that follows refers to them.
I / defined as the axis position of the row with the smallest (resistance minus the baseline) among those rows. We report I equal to 1116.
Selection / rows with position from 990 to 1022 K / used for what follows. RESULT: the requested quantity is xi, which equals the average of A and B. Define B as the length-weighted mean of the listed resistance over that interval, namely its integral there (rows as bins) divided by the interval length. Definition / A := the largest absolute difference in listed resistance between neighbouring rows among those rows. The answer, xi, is 4.7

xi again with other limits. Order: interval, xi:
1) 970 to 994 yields 3.9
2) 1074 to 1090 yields 4.8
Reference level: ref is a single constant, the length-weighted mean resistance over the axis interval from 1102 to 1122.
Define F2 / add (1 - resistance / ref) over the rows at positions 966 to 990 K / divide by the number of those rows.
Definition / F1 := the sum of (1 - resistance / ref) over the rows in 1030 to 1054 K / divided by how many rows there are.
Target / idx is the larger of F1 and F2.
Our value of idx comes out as 0.185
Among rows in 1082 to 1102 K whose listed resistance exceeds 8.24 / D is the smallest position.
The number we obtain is 1084 K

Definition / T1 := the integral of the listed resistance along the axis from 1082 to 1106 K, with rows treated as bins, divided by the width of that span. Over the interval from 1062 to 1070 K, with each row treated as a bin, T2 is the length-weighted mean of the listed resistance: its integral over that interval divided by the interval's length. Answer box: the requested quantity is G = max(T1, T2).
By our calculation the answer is 9.33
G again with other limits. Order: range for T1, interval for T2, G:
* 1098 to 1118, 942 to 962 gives 8.62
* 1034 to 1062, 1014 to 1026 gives 8.68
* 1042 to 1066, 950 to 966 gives 8.87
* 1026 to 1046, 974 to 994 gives 8.26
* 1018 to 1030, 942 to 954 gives 7.82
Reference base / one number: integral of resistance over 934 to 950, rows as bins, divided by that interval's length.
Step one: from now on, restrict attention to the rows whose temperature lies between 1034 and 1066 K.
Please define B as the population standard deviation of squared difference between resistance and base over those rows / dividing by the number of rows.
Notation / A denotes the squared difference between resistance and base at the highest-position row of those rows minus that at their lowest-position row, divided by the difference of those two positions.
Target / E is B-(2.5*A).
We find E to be 1.44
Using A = 0.13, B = 1.8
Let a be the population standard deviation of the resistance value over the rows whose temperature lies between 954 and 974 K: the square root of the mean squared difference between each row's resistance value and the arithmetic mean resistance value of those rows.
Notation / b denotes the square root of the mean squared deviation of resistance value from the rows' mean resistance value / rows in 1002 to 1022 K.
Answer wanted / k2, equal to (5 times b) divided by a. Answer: 18.5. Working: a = 0.171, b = 0.63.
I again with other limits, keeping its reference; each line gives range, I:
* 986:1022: 1020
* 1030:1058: 1032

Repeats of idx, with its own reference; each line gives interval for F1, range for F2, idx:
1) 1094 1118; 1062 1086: -0.008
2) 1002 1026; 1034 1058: 0.102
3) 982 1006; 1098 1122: 0.054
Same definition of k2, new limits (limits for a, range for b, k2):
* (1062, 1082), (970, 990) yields 7.9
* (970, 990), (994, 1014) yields 10.0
